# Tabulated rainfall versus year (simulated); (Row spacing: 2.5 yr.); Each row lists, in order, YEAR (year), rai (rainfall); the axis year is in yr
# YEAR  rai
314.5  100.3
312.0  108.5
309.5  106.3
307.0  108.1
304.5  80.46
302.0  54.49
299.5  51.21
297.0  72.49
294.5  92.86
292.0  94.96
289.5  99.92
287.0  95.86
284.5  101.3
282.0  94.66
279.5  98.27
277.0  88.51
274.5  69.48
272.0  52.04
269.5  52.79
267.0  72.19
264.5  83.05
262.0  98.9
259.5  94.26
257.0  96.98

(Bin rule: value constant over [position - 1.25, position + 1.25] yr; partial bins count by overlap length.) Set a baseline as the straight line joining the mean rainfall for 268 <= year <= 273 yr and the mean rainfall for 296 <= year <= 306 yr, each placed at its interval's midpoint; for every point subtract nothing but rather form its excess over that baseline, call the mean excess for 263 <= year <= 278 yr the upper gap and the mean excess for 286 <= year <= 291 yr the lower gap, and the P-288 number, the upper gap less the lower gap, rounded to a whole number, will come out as -21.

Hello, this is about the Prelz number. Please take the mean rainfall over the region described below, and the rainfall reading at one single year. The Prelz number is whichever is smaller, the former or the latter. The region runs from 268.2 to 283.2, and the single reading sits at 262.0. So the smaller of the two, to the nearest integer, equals 76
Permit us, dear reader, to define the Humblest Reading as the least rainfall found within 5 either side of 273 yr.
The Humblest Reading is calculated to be 52.04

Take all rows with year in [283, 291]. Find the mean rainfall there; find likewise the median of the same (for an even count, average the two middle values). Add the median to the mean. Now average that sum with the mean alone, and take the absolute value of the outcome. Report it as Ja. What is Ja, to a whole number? 149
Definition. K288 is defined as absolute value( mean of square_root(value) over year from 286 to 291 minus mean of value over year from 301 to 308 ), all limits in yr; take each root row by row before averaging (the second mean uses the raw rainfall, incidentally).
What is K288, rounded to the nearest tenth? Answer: 71.1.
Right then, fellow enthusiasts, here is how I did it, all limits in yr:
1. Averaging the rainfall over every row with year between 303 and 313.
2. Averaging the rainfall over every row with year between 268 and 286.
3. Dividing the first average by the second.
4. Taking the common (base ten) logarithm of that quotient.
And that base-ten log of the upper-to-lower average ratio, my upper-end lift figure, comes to 0.10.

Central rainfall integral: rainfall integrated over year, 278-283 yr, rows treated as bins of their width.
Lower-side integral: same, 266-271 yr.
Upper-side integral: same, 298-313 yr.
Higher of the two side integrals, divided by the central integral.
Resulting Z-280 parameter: 2.6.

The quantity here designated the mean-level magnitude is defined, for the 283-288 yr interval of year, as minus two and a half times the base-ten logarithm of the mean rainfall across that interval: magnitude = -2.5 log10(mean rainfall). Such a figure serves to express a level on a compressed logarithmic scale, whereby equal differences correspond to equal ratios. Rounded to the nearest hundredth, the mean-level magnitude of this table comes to -4.98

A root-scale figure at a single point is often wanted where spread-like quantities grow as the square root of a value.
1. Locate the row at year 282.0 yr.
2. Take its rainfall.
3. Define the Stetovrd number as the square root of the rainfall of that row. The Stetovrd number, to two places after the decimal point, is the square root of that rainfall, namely 9.73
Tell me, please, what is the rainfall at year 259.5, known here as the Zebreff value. 94.26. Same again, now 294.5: 92.86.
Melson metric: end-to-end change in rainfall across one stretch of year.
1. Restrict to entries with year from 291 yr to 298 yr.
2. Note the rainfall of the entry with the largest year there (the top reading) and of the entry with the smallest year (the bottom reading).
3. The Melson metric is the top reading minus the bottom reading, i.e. -22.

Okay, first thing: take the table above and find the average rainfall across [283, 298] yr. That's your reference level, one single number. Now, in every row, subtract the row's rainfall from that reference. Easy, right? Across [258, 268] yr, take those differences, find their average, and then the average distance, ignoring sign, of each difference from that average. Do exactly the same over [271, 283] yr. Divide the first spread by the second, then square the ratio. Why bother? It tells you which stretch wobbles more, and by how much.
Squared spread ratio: 0.4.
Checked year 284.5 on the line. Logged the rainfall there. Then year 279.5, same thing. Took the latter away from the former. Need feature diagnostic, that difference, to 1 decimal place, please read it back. 3.0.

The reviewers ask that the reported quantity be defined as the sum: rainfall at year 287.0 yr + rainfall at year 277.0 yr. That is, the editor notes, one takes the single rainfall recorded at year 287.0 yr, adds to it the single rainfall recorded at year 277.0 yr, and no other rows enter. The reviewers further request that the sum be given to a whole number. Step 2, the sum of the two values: 184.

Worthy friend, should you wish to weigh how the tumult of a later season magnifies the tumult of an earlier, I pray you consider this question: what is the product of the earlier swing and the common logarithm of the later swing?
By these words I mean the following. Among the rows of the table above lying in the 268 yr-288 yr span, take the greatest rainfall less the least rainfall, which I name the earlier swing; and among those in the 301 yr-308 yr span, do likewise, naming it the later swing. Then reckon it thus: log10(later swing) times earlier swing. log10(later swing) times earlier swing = 85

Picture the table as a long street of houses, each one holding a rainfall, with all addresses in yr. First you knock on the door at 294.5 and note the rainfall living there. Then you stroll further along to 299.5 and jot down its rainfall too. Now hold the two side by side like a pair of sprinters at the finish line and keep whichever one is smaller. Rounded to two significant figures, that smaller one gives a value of 51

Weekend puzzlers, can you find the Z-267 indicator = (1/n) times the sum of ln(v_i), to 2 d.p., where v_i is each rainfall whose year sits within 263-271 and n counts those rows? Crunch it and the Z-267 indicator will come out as 4.22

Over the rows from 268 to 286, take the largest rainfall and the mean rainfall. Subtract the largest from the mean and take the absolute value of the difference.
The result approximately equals 22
